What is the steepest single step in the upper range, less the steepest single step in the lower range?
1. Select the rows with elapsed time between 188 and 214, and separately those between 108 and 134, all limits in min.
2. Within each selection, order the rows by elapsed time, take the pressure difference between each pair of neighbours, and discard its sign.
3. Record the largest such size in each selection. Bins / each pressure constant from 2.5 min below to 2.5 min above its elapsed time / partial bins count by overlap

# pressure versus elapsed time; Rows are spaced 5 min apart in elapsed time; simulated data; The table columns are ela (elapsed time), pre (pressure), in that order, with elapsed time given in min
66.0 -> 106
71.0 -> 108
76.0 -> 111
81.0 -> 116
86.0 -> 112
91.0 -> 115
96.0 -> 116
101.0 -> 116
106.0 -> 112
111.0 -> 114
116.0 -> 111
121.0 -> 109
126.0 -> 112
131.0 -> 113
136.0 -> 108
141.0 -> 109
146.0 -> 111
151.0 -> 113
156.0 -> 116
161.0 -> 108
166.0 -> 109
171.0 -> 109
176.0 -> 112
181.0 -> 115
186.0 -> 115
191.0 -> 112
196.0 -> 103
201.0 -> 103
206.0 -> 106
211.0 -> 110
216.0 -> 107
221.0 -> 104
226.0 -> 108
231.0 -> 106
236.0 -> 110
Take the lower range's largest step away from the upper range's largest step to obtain 6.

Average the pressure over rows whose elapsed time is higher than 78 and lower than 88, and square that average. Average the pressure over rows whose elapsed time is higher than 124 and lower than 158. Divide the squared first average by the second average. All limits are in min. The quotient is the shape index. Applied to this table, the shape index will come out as 116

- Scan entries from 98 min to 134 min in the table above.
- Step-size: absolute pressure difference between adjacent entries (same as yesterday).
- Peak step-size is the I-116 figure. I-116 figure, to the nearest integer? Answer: 4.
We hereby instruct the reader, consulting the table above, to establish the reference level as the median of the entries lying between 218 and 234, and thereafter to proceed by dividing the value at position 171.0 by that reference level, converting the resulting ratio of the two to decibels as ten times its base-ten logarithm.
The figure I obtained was 0.121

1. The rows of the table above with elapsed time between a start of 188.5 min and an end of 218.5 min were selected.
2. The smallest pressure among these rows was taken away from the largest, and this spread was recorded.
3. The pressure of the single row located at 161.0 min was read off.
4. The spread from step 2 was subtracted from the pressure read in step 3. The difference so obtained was 99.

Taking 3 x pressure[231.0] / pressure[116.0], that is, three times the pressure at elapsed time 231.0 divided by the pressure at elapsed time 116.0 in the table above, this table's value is 2.86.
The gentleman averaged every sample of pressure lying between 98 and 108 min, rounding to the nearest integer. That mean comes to 114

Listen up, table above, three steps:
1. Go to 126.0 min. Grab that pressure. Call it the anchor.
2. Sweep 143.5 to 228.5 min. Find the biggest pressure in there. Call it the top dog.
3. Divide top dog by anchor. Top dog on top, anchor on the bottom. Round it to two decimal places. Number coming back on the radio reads 1.04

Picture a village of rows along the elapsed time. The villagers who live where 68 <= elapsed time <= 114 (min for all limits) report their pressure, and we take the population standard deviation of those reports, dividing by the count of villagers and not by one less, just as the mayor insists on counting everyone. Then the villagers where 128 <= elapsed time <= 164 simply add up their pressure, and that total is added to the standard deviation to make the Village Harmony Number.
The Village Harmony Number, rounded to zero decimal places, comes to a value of 781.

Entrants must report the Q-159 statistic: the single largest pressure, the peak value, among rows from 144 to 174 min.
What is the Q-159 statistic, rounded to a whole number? 116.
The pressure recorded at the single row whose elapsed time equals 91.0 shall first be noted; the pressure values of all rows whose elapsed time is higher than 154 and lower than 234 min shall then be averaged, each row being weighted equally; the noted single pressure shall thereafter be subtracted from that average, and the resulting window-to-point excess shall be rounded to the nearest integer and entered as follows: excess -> -6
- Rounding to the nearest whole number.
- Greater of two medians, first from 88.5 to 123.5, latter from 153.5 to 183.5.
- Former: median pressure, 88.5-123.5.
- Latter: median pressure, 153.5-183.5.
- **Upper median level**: 114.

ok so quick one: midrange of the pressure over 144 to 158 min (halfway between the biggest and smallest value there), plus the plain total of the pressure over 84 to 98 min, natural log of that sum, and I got 6.12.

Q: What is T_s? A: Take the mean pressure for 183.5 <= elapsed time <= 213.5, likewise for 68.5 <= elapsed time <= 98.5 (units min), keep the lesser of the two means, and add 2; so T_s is 110.2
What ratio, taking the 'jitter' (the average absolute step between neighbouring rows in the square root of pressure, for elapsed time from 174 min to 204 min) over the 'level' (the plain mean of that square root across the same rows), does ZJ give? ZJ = 0.0137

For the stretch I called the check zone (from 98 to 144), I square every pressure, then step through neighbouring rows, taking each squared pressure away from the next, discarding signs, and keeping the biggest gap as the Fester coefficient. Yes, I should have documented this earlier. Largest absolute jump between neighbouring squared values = 1105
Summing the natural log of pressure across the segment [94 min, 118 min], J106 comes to 23.67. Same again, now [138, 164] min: 23.56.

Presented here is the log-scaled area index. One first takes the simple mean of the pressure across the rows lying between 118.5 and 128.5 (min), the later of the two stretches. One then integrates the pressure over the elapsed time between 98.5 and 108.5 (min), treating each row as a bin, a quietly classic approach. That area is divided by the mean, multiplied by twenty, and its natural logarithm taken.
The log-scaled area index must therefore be 5.330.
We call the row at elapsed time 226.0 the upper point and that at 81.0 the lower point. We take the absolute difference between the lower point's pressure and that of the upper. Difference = 8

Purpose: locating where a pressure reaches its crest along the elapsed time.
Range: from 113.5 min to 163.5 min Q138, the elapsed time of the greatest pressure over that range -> 156.0 min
